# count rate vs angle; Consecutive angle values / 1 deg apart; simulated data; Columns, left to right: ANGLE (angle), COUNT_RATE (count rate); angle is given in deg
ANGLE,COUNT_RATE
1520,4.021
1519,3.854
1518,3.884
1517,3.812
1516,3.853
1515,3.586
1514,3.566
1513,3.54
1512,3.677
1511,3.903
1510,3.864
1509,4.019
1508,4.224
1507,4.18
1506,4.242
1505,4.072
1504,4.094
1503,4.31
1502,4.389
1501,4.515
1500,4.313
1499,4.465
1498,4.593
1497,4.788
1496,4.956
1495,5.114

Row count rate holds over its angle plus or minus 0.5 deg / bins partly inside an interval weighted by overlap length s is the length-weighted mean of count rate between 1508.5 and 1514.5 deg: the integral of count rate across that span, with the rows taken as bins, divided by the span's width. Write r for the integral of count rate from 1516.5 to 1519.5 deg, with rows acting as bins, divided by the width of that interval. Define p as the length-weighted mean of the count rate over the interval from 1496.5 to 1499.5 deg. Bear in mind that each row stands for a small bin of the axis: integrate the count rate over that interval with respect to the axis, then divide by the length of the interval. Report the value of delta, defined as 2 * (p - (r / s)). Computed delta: 7.2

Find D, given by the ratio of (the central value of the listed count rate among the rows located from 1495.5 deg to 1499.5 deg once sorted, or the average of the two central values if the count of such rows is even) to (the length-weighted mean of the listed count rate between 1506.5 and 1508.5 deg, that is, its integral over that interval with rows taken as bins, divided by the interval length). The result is 1.12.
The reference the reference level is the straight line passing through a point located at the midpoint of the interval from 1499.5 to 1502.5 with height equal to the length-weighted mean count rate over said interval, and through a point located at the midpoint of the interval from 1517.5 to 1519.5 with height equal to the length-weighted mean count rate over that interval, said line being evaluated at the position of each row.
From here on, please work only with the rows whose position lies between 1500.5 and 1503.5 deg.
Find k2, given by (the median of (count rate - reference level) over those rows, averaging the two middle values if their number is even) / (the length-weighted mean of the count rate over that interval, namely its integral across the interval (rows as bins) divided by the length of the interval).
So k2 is 0.00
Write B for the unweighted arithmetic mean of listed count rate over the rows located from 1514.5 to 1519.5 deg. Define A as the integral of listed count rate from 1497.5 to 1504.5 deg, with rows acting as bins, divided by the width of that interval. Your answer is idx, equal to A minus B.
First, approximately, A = 4.4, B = 3.8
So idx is 0.6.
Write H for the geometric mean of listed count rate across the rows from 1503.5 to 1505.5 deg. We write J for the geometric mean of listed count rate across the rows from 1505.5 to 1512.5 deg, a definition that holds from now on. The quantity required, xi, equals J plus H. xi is 8.1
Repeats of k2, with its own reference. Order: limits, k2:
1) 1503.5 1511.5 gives -0.04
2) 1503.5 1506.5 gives -0.05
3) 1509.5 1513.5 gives -0.09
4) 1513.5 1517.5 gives -0.07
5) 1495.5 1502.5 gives 0.02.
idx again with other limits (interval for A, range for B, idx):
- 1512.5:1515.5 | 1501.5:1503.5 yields -0.8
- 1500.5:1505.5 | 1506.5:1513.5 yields 0.4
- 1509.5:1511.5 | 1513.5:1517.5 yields 0.2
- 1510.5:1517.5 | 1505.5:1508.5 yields -0.5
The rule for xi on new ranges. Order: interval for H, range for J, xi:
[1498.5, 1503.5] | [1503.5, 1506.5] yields 8.5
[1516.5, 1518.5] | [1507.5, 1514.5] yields 7.7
